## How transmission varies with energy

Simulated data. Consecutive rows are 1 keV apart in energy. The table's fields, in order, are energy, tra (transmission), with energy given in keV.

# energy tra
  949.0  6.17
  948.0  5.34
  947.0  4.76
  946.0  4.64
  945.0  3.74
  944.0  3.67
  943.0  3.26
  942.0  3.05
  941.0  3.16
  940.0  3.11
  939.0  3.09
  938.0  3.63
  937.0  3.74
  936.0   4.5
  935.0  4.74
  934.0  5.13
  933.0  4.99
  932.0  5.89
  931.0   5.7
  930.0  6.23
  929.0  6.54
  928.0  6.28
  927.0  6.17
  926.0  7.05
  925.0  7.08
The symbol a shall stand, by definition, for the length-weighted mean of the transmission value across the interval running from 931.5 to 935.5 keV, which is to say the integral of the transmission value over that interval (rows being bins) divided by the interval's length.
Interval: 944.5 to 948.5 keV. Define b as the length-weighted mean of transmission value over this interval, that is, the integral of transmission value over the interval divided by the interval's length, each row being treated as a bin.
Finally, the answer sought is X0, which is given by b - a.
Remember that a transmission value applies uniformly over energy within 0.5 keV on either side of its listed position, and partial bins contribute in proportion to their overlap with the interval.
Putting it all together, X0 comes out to -1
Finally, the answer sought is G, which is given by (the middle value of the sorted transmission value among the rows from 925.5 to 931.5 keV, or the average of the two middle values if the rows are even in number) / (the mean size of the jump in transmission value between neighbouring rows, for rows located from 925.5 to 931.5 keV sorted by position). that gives 15.0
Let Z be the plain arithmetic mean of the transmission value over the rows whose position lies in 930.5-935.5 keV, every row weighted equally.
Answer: 5.3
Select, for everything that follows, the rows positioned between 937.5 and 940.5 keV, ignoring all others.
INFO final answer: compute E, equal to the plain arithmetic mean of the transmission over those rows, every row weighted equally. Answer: 3.3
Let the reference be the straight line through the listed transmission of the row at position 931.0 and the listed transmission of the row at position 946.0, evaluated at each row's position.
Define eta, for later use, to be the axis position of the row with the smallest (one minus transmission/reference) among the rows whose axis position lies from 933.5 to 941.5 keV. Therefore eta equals 934.0 keV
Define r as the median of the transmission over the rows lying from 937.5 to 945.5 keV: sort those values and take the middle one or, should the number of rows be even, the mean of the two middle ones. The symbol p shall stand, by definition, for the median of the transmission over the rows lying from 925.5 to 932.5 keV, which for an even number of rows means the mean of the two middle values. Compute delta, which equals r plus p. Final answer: 9.4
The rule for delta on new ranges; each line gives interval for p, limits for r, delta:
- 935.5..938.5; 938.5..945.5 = 6.9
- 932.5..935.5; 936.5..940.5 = 8.4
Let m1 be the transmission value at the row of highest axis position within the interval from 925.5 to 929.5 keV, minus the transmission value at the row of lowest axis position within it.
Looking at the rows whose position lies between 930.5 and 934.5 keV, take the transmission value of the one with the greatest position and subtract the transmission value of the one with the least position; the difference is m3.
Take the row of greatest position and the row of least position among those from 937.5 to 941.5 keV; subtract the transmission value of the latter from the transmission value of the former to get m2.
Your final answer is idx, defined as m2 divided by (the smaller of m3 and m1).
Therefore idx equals 0.8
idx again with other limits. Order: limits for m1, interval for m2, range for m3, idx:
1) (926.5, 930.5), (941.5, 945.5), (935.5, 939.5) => -0.5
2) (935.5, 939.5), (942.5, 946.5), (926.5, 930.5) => -1.0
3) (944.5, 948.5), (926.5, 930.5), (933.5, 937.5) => 0.0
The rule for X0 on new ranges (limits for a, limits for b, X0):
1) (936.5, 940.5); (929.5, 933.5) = 2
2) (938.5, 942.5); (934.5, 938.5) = 1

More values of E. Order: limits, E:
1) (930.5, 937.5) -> 5.0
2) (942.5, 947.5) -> 4.0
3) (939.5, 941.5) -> 3.1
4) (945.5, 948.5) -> 4.9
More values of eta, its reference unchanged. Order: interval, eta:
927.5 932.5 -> 929.0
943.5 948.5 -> 948.0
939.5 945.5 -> 945.0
